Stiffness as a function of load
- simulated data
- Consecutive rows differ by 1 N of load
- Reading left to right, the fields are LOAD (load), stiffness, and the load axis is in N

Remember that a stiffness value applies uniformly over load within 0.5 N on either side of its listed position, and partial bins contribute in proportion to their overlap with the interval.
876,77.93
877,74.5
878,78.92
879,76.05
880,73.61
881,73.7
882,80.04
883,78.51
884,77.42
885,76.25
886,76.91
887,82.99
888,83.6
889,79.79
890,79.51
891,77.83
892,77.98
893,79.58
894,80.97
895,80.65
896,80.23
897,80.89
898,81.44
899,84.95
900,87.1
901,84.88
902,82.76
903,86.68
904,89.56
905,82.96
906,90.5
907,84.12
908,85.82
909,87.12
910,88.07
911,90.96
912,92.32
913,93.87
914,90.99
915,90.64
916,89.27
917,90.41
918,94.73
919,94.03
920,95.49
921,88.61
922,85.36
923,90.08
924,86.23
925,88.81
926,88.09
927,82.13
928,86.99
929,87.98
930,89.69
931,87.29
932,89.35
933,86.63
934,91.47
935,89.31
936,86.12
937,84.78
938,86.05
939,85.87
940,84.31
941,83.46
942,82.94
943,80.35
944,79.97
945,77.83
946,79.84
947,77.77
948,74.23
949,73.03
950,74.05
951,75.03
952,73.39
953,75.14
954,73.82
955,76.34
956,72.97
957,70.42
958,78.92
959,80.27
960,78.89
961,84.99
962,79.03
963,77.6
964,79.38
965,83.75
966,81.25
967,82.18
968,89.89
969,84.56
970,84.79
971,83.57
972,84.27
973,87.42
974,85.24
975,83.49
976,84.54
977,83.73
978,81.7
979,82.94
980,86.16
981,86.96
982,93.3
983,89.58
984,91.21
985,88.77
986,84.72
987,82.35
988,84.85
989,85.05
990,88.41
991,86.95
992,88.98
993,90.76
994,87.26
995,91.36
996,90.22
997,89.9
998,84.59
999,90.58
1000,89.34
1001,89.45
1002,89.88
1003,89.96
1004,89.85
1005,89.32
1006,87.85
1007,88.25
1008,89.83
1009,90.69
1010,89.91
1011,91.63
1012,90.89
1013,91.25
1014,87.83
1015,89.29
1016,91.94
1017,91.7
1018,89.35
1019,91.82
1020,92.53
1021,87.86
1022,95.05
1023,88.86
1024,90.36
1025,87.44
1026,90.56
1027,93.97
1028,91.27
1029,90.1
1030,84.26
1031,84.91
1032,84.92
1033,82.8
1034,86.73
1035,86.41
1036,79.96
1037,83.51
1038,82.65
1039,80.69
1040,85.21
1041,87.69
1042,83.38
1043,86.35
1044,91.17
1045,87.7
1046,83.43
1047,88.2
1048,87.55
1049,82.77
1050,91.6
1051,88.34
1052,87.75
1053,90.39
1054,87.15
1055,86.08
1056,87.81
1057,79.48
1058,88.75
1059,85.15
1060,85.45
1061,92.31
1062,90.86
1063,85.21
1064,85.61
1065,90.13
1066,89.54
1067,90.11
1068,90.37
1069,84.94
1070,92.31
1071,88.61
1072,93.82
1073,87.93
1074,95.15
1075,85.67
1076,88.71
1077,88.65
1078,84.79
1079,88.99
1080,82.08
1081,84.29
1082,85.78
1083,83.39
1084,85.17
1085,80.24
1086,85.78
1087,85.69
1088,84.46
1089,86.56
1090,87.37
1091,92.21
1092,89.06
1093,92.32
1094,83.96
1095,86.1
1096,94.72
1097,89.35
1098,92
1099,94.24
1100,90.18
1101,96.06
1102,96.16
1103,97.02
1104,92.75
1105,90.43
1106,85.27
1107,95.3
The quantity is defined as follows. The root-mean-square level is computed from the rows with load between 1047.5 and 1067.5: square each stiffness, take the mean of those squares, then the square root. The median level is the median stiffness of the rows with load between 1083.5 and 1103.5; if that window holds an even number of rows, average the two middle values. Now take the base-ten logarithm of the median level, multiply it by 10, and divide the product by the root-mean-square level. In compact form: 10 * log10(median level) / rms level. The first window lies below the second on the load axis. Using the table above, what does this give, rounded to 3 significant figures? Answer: 0.223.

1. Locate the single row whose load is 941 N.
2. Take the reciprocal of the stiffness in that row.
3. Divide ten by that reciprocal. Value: 835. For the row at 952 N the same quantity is 734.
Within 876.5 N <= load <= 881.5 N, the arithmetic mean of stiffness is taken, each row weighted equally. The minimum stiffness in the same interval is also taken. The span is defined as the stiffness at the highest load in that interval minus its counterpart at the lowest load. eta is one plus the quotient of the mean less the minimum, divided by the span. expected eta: -1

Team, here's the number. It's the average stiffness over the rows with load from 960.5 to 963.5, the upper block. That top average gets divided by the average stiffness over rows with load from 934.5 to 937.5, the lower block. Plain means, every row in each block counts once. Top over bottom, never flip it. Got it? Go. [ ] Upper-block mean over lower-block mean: 0.93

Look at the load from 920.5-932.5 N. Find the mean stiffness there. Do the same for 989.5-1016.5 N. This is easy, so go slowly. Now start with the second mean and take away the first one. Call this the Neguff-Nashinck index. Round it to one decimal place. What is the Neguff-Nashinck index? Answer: 1.9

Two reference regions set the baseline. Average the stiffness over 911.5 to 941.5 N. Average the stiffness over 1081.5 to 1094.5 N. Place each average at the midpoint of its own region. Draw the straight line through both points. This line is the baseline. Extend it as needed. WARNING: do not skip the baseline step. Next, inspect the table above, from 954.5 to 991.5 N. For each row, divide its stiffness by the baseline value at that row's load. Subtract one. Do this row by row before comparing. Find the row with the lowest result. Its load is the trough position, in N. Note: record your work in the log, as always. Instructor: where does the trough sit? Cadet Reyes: 957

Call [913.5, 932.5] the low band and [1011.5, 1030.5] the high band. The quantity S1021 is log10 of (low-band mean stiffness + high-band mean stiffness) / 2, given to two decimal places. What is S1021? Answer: 1.95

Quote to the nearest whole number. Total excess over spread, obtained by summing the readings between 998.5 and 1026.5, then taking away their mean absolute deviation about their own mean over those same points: 2522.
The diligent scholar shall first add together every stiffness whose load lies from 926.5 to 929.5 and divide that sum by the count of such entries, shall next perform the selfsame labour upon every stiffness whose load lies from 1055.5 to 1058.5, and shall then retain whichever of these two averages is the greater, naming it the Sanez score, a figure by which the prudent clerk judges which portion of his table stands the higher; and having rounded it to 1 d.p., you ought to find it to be 85.7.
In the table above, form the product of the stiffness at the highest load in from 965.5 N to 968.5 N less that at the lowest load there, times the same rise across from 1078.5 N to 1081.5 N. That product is -41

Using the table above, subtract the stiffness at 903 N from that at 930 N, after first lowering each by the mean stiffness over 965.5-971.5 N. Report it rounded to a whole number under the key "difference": 3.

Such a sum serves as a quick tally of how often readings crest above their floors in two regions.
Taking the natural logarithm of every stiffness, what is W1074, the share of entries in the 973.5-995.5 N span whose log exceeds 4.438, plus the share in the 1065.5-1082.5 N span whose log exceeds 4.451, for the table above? 1.4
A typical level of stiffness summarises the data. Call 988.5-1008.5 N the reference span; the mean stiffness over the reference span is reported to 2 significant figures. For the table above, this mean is 89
